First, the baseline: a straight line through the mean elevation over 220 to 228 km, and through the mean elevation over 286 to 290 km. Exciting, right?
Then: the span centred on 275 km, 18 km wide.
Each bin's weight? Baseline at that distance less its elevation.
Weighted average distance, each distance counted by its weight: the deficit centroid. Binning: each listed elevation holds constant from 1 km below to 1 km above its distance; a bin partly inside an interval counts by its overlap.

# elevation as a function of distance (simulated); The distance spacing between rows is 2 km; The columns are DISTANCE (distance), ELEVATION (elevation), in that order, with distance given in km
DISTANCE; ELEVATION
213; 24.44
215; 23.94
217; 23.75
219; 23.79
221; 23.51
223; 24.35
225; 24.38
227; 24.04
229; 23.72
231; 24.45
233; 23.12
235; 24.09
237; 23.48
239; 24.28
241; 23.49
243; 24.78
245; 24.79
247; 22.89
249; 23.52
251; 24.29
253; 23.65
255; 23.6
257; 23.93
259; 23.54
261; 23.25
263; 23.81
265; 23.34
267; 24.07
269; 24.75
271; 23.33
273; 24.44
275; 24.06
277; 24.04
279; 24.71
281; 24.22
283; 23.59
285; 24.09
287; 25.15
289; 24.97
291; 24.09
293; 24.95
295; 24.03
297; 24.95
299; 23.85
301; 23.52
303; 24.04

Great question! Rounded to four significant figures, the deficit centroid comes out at 275.9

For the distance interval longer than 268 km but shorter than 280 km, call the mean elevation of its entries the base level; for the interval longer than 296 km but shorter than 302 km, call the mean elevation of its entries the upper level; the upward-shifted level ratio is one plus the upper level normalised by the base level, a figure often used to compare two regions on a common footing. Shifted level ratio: 2.00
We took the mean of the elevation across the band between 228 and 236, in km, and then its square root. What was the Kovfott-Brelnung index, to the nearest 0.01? 4.88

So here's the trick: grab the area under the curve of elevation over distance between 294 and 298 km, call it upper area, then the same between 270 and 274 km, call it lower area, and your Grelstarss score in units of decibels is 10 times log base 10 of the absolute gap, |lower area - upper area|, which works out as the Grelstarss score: 3.8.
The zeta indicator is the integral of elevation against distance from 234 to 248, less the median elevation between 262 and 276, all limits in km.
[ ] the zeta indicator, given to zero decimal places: 312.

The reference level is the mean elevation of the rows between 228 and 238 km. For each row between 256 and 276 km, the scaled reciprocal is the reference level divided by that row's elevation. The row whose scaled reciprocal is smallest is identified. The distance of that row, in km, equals 269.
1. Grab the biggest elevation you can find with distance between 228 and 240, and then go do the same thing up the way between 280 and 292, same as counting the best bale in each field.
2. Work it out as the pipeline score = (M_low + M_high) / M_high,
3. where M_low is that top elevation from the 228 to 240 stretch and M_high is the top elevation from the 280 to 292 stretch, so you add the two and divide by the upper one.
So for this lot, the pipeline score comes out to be 1.97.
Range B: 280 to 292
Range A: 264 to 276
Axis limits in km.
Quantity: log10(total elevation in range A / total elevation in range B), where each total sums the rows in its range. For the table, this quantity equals -0.006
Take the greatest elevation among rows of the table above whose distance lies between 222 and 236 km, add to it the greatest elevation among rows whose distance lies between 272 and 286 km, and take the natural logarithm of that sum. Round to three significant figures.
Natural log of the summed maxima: 3.90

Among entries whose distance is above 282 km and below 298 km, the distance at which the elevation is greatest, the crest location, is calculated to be 287 km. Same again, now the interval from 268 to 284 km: 269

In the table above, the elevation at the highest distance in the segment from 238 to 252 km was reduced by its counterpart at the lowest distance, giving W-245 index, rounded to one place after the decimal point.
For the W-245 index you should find 0.0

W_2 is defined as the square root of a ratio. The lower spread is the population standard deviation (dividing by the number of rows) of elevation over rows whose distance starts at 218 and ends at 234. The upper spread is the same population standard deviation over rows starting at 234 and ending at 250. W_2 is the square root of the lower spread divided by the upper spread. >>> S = 0.83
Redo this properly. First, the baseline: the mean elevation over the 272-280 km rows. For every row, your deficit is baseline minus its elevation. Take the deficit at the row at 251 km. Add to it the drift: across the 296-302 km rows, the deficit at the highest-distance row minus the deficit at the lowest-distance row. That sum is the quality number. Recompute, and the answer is 1.5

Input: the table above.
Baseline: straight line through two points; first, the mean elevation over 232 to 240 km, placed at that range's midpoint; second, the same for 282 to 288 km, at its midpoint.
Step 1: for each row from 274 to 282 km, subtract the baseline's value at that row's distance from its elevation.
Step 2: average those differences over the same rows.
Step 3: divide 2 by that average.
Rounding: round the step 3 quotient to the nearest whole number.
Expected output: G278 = 35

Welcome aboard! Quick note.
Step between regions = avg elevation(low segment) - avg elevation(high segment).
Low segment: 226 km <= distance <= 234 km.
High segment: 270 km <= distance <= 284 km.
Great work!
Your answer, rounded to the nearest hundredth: -0.22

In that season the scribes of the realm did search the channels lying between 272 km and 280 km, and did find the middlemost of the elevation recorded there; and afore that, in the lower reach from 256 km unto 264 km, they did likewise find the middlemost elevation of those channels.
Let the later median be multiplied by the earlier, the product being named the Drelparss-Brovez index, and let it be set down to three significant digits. 574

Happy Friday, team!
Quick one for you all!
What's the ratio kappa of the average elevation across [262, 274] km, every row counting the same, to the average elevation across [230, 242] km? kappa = 1.01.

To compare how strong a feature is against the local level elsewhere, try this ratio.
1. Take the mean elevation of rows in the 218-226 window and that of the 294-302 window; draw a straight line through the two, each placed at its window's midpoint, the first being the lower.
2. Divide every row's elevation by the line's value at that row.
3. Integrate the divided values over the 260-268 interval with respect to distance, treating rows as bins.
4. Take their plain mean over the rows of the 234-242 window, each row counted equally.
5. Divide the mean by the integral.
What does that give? 0.126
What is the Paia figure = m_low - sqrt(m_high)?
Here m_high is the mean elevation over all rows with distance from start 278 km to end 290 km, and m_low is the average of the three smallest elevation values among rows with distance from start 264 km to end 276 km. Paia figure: 18.6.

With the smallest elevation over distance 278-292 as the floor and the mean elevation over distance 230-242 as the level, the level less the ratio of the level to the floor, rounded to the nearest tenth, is 22.8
